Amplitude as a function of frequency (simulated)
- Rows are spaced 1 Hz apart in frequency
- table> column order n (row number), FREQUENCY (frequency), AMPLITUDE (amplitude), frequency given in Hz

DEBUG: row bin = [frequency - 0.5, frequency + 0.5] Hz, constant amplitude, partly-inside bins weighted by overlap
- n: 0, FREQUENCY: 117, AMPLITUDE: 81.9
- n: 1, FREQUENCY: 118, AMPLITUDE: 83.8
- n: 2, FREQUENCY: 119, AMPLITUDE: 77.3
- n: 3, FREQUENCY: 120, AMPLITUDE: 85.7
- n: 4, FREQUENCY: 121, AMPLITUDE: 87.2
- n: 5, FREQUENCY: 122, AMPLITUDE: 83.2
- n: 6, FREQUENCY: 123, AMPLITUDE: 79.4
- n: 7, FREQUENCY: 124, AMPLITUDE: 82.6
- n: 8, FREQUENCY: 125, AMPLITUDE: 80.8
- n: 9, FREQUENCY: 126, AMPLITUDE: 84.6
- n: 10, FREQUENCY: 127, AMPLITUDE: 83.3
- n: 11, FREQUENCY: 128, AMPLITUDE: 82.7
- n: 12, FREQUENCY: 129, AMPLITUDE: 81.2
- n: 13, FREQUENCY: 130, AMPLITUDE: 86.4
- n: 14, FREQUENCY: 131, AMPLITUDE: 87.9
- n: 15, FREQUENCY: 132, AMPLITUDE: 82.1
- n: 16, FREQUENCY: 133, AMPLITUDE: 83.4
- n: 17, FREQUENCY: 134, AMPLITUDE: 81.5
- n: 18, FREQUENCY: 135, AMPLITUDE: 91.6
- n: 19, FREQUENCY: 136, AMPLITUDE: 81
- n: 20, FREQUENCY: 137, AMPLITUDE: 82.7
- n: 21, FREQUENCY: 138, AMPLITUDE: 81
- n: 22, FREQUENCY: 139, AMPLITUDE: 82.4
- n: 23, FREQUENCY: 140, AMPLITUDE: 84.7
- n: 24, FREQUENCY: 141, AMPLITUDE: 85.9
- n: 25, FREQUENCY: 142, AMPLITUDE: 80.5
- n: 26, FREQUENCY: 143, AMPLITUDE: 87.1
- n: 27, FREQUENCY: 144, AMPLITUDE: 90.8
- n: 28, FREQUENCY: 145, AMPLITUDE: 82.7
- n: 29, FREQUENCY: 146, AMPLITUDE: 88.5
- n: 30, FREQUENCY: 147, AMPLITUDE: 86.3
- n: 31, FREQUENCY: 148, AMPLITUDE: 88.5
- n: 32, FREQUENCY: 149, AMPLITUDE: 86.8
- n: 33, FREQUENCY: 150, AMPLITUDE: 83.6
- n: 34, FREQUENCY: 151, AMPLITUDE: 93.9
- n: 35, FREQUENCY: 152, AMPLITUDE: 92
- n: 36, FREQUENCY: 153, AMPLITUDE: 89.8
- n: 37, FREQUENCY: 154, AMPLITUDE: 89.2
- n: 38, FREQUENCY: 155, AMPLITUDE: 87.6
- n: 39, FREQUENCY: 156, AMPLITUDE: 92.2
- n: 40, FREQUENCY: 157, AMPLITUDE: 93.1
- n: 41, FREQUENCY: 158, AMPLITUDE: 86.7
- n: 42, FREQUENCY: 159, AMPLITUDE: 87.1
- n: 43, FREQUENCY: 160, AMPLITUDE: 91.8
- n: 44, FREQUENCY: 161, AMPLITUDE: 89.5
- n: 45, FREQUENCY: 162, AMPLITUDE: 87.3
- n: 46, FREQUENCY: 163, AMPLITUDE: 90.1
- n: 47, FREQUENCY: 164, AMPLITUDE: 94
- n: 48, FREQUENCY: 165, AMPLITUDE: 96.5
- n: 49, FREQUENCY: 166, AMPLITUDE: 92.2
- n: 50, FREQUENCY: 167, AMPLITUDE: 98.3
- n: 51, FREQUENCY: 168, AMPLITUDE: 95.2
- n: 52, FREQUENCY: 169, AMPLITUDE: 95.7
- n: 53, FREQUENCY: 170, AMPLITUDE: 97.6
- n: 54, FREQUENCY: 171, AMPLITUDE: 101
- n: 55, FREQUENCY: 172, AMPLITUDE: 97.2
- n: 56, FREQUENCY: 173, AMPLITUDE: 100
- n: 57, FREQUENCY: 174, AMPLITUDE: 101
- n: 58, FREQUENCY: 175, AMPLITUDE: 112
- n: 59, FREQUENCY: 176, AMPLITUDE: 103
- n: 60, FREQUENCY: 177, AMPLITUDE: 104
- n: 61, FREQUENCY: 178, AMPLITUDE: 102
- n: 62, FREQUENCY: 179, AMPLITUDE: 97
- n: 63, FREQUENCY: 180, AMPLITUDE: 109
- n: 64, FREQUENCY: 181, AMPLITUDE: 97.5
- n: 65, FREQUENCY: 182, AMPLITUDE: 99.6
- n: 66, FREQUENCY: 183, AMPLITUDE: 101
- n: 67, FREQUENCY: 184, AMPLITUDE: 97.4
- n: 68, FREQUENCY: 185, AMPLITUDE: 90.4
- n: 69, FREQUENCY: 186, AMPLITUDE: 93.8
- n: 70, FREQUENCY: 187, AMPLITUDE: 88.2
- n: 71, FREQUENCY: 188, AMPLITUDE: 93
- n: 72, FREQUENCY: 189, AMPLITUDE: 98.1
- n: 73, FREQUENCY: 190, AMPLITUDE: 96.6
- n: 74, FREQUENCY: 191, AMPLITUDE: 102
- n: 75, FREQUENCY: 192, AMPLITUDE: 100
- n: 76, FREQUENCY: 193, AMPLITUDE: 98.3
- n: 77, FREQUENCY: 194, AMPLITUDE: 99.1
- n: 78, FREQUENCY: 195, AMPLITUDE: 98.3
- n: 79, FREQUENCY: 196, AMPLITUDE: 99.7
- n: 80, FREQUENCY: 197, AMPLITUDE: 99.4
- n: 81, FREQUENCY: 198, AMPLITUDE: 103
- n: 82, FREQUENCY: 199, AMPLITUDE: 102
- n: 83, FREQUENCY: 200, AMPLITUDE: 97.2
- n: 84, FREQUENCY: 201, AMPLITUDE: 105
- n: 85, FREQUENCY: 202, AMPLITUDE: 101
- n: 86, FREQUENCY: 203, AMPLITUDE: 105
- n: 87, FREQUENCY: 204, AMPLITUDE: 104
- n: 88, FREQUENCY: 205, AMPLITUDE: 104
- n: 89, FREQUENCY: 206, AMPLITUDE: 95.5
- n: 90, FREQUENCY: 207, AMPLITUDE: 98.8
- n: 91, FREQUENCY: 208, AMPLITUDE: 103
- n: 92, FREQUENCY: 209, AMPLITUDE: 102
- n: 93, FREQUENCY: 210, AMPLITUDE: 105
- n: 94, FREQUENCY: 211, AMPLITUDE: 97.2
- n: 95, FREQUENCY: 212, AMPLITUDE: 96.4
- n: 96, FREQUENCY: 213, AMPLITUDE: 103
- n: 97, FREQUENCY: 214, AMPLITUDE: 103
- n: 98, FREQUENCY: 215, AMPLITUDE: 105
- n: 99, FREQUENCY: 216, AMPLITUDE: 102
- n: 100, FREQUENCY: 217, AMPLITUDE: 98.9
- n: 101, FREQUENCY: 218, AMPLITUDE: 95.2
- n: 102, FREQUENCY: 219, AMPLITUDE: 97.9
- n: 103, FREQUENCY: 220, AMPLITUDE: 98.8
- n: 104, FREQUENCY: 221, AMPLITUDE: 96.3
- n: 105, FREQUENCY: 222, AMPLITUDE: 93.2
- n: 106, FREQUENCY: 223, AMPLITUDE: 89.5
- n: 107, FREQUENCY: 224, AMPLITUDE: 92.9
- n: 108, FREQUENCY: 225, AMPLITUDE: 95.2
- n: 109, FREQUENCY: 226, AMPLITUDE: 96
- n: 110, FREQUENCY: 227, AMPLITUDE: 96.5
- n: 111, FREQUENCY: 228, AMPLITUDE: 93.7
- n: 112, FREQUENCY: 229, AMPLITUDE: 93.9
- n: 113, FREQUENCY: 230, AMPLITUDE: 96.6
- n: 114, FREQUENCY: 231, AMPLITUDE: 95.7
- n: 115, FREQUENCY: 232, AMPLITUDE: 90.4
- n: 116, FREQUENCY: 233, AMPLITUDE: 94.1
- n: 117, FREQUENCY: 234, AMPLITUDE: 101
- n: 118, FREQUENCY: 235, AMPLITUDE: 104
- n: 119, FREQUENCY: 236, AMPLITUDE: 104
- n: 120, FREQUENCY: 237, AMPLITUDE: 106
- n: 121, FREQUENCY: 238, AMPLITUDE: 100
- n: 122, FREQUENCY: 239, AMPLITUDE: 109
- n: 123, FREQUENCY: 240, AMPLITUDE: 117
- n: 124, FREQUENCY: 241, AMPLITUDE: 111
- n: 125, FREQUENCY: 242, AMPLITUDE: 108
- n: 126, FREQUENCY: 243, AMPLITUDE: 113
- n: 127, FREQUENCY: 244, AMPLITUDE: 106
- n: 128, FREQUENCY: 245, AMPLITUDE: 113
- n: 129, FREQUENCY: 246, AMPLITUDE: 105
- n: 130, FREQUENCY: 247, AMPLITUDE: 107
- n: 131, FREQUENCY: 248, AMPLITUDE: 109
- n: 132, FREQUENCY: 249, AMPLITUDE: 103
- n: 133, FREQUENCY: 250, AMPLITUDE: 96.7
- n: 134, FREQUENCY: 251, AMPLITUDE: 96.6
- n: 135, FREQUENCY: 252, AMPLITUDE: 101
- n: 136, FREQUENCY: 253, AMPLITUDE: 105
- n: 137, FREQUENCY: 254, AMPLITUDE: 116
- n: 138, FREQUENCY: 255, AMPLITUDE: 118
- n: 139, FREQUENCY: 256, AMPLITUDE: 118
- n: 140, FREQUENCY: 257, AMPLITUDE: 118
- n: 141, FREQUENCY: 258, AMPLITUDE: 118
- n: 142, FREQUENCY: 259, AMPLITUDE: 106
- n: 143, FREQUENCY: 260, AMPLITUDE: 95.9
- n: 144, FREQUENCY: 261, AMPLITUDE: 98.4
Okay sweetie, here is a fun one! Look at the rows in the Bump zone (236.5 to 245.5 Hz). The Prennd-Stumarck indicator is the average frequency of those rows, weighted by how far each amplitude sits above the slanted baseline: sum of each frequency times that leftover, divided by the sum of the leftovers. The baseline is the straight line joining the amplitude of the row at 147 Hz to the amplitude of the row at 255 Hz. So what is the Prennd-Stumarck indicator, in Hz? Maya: 240.3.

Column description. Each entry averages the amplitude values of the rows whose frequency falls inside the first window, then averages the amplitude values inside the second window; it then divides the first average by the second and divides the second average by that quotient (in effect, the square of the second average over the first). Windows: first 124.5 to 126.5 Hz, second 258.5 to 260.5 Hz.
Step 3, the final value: 123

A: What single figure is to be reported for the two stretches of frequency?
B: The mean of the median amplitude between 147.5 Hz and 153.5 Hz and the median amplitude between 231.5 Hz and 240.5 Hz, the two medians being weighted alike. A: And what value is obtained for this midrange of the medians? 97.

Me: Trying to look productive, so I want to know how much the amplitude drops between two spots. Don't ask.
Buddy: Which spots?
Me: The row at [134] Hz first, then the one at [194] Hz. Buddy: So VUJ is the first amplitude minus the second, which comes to -18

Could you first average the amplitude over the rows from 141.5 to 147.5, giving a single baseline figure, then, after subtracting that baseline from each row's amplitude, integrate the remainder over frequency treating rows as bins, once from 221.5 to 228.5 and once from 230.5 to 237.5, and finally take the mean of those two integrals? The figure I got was 74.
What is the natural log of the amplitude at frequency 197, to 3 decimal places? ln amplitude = 4.599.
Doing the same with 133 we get 4.424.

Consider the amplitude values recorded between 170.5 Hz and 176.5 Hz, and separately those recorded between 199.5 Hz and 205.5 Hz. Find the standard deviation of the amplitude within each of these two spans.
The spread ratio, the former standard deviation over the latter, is 1.7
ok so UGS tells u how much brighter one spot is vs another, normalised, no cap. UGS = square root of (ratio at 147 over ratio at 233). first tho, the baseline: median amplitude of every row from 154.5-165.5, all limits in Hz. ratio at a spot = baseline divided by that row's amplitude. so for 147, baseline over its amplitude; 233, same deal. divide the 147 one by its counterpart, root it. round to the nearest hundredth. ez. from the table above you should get 1.04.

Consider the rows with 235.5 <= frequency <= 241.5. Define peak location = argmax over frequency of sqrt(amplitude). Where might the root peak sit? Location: 240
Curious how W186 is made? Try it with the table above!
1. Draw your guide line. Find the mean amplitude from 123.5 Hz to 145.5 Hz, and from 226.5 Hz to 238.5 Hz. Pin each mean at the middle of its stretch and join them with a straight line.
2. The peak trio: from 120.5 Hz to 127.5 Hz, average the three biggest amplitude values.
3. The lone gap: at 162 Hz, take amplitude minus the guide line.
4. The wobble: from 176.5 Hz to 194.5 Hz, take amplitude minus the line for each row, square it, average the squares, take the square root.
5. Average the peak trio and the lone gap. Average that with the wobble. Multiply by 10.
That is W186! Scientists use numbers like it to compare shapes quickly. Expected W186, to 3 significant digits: 254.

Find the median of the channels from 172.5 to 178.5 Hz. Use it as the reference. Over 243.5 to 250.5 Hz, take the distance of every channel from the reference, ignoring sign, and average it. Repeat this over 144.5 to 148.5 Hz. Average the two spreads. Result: 10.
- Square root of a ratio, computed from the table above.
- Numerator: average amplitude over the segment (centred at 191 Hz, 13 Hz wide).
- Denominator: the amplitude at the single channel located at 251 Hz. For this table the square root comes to 1.00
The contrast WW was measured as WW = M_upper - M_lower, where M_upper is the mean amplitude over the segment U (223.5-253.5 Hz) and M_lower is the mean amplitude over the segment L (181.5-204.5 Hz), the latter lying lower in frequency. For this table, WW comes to 3.2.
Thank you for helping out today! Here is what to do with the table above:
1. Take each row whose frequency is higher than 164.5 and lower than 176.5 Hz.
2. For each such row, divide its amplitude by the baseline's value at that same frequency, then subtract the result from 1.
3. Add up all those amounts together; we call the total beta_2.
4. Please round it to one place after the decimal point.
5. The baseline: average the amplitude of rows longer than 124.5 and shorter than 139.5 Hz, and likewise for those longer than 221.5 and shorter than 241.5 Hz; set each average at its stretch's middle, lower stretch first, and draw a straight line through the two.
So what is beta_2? -1.3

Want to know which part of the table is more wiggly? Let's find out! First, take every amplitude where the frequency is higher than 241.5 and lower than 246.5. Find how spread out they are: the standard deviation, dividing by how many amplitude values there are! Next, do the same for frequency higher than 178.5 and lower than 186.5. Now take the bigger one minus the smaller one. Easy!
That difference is 1.7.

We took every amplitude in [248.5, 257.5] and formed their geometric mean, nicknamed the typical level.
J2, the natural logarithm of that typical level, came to 4.68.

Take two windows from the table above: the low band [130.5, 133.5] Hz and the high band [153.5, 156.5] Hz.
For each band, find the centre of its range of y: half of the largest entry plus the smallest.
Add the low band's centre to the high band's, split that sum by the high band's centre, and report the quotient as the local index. 1.95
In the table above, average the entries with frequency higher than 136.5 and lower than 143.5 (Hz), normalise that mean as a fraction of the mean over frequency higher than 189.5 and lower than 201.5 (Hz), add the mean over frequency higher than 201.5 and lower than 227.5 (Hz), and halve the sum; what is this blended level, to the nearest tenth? 49.9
